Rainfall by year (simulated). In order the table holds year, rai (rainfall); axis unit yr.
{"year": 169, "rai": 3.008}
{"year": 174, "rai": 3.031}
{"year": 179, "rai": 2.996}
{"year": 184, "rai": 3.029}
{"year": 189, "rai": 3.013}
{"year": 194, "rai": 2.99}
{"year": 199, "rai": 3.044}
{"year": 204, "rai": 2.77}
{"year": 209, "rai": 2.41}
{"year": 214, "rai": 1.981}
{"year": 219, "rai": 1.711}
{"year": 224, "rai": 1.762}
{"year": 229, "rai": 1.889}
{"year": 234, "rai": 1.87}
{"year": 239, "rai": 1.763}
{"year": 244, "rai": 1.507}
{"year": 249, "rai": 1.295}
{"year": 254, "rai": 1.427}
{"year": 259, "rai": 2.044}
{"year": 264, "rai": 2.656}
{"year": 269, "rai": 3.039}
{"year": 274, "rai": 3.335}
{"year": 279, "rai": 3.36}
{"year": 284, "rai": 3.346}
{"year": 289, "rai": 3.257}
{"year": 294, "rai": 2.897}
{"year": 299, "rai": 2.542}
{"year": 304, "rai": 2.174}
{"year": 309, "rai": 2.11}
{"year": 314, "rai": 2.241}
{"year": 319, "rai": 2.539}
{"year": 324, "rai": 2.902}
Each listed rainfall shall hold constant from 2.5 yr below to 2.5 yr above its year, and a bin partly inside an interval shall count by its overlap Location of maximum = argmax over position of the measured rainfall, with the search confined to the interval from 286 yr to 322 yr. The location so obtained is 289 yr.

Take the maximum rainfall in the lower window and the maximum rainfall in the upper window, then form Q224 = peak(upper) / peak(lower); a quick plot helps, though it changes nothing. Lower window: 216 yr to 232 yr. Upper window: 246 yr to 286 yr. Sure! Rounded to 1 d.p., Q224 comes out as 1.8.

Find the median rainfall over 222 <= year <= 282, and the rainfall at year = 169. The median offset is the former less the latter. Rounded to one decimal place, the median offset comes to -1.1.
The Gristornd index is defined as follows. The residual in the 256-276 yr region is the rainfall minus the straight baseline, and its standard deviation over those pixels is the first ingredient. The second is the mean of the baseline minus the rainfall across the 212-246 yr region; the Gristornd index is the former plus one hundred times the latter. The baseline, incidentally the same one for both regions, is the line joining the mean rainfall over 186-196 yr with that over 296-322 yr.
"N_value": 101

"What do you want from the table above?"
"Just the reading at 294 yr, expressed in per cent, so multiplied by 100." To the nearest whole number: 290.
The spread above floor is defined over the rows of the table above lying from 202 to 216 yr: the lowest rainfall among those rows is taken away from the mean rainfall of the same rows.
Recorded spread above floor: 0.41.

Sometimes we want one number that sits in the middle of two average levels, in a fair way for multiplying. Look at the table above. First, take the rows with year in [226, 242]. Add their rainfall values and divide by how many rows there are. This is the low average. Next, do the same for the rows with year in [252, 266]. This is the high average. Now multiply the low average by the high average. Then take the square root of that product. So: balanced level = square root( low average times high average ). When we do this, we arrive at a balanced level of 1.9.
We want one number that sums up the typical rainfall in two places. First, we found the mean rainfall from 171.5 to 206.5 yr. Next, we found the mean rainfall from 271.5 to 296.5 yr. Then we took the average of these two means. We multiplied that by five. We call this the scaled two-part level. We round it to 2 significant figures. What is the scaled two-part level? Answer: 16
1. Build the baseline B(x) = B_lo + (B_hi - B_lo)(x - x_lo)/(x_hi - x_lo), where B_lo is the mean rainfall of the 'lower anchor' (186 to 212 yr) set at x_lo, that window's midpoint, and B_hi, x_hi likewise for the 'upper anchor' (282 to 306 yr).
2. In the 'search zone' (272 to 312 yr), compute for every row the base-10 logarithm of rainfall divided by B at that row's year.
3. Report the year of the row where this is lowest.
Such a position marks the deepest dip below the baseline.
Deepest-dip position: 309 yr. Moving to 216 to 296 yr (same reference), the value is 249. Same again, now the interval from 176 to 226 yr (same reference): 219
